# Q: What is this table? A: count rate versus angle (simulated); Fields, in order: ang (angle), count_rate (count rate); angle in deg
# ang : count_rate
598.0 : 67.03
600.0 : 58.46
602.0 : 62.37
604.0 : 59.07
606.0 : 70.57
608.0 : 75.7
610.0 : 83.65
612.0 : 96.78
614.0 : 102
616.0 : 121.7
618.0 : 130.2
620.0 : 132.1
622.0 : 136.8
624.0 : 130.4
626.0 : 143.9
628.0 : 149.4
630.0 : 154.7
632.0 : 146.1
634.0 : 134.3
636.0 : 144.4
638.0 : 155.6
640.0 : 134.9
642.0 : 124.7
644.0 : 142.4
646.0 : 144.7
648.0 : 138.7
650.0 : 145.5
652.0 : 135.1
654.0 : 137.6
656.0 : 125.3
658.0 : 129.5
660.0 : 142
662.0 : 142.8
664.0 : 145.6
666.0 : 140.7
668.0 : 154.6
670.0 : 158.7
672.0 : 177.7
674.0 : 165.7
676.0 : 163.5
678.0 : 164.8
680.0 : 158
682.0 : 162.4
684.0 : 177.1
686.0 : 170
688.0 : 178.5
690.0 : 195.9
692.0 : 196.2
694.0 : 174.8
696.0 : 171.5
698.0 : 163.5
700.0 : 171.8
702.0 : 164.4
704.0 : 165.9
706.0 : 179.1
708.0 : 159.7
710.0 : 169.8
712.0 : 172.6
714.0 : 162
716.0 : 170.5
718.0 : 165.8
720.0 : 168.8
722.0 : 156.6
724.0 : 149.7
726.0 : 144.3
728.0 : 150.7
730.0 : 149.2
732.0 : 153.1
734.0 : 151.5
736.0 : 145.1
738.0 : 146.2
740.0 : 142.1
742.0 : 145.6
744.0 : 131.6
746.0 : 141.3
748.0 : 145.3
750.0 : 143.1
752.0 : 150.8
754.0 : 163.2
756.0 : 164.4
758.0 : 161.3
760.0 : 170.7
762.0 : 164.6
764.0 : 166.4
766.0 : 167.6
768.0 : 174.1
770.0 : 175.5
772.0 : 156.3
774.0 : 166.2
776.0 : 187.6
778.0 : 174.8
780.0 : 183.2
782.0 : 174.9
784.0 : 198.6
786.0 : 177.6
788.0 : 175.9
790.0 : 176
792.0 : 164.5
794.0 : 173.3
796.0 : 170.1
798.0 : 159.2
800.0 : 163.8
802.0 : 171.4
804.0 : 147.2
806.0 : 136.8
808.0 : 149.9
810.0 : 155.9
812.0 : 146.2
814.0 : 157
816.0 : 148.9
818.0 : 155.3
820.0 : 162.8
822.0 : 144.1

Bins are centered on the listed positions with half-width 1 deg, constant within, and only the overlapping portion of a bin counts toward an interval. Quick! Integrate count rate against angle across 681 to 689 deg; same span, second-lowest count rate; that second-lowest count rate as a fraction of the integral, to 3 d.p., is 0.124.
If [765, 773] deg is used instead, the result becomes 0.124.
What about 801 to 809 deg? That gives 0.122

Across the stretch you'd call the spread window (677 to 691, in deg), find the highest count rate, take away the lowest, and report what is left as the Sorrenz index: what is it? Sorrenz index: 38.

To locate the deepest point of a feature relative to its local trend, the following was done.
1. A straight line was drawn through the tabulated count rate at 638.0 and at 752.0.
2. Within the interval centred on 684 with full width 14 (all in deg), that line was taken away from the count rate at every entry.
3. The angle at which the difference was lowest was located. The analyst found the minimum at 680.0 deg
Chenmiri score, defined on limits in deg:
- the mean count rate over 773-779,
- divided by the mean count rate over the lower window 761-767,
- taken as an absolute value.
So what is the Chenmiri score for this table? 1.06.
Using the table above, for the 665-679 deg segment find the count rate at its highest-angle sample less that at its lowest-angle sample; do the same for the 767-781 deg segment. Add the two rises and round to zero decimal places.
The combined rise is 33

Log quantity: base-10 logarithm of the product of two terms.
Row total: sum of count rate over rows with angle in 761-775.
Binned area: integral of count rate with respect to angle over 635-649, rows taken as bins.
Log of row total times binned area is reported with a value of 6.4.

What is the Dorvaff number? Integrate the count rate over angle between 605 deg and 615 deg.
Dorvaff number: 857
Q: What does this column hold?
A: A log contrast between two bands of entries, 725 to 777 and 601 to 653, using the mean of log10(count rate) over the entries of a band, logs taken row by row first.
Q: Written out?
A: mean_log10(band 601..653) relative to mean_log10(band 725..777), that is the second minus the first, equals -0.12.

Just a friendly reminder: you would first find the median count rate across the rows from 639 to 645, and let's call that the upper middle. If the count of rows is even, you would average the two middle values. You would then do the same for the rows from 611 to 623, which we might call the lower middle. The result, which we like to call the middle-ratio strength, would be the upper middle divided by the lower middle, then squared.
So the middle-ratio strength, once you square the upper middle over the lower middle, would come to 1.15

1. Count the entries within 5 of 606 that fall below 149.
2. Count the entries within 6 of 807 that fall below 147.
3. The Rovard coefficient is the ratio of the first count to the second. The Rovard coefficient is 2.5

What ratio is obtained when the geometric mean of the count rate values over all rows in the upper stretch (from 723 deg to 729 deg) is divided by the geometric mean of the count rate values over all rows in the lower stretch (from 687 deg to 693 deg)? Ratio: 0.78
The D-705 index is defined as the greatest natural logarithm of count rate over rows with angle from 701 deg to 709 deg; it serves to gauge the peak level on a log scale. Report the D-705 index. 5.19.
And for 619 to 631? 5.04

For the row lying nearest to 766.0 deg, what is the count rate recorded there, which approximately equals 167.6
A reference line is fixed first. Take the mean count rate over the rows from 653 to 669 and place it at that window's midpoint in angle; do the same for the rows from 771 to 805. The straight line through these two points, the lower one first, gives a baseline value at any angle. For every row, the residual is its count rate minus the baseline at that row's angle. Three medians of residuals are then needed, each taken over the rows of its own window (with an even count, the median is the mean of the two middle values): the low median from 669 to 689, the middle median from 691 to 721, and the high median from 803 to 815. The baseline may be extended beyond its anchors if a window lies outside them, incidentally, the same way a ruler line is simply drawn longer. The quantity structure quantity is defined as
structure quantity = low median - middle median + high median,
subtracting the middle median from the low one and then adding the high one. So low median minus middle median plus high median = -23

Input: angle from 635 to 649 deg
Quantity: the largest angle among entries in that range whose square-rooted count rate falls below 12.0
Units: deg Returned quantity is 648.0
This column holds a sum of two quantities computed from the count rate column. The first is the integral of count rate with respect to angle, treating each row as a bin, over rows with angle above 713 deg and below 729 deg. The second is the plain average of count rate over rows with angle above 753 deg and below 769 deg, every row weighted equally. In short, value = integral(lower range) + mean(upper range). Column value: 2703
